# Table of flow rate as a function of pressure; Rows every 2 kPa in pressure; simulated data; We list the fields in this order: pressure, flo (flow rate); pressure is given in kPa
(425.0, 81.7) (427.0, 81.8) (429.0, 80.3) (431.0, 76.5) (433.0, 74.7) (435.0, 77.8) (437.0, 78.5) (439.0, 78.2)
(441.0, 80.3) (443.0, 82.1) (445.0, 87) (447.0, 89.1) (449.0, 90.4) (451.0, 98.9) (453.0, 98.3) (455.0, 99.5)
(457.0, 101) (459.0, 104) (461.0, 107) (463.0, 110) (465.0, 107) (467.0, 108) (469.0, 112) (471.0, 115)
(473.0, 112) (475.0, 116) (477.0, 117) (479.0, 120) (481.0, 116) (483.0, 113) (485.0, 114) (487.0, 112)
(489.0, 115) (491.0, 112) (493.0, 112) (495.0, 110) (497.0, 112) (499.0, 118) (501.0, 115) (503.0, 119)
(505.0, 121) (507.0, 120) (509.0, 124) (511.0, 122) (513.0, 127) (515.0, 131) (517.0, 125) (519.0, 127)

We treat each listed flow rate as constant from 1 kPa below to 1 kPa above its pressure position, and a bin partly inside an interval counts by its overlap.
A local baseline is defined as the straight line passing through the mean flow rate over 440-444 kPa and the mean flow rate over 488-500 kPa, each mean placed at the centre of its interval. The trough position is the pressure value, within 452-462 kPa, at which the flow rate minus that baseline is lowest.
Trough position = 455.0 kPa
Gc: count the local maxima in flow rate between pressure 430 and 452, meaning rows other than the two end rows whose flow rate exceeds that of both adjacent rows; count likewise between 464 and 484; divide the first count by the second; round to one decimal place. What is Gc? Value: 0.5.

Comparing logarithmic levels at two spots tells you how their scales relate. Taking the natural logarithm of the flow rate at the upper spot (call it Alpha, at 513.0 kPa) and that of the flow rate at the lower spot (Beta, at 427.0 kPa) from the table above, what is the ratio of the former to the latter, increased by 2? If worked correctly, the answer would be 3.100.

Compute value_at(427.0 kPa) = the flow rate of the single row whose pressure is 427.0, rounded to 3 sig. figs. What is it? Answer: 81.8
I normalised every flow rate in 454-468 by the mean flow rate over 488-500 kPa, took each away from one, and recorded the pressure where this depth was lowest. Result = 463.0 kPa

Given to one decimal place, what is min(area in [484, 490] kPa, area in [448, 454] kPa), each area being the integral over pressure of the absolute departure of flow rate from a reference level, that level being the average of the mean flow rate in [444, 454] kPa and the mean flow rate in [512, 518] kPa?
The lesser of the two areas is 20.8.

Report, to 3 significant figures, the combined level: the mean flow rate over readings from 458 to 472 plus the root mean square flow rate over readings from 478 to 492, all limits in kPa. 224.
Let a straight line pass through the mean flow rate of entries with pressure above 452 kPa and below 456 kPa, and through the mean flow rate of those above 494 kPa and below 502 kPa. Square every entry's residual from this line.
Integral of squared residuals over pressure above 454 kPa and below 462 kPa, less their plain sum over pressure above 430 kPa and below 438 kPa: -846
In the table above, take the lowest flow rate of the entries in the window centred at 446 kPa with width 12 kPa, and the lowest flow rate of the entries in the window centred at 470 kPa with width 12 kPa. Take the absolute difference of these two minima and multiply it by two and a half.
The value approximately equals 67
